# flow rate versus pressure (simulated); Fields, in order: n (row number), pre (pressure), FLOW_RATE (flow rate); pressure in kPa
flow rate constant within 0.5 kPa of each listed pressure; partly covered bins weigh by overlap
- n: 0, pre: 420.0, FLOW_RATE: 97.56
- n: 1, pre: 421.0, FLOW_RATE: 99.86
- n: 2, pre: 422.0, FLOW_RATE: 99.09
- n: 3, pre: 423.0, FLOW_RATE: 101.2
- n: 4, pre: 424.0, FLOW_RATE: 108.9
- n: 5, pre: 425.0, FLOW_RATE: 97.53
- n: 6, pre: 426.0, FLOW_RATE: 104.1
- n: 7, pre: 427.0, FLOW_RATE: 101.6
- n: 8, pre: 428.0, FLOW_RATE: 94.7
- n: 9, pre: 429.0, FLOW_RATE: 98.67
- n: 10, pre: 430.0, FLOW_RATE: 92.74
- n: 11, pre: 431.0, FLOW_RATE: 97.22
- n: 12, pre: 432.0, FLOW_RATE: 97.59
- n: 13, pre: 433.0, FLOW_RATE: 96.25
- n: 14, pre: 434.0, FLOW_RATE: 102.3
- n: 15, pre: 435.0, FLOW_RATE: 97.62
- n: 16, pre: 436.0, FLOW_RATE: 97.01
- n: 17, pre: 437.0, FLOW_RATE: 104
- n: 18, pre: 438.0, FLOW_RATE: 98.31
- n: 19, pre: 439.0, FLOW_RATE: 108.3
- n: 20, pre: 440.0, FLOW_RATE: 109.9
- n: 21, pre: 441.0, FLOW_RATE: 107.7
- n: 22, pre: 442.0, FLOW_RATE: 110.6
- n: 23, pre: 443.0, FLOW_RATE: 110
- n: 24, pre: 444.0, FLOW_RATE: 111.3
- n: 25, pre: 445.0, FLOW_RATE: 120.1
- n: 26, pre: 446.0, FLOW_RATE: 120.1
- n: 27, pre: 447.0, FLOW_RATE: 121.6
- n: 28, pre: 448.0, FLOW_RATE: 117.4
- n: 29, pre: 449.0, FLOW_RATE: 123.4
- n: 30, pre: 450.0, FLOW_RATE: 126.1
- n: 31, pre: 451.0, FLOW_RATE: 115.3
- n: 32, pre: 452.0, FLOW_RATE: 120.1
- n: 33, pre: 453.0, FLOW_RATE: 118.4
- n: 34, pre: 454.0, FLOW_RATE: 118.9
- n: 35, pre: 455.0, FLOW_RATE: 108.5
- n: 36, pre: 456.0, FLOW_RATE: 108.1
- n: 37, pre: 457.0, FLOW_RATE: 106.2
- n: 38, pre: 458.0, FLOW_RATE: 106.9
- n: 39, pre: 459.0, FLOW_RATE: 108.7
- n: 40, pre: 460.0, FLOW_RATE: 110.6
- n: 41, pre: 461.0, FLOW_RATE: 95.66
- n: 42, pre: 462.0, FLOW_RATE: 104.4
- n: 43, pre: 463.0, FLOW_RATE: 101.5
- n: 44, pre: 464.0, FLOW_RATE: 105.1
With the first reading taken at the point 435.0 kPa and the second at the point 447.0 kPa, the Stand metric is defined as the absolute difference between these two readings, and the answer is 24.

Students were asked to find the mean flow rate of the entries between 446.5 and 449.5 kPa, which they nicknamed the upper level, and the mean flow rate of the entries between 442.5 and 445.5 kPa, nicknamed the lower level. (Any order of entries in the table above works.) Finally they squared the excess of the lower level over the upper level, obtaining 49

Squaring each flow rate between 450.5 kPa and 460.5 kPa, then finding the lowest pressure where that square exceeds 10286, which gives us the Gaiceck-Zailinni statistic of 451.0 kPa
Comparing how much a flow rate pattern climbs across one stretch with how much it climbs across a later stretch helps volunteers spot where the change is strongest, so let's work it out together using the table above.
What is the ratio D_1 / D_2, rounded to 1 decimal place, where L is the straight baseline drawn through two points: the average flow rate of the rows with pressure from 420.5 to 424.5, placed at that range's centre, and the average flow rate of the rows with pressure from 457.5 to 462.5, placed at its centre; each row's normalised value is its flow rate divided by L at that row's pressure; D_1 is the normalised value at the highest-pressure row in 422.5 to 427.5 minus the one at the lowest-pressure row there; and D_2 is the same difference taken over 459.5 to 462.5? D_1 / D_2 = 0.0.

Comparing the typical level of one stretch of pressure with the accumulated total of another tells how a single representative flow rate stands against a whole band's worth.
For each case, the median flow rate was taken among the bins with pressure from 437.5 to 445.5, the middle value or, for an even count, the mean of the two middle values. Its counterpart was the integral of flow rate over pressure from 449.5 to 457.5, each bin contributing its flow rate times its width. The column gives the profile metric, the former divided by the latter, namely 0.119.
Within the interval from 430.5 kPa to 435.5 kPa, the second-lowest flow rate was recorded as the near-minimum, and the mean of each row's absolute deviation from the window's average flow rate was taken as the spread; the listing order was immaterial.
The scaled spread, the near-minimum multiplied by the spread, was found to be 160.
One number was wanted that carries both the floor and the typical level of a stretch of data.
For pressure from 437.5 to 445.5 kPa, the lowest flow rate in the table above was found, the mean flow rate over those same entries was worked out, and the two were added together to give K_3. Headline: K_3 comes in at 208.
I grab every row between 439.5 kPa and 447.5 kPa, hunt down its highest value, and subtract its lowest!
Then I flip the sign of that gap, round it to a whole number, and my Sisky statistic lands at -14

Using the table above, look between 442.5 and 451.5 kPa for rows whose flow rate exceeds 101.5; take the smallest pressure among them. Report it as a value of 443.0 kPa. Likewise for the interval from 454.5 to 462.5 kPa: 455.0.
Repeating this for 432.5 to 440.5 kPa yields 434.0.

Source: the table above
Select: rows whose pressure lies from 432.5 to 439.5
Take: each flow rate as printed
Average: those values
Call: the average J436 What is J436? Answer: 101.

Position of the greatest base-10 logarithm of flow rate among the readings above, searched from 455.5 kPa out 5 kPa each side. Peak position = 452.0 kPa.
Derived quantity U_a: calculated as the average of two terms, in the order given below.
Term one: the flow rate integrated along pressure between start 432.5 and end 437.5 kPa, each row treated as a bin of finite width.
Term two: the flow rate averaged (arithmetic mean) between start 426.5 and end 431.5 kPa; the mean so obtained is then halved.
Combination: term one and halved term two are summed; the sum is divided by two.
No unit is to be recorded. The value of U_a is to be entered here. 273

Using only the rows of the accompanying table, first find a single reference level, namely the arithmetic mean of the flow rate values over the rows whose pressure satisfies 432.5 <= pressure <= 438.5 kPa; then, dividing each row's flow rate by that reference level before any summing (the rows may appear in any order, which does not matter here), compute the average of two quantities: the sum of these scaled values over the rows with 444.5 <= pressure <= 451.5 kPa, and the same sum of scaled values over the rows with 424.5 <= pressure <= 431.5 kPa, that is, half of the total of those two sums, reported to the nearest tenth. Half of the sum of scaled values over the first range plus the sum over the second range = 7.7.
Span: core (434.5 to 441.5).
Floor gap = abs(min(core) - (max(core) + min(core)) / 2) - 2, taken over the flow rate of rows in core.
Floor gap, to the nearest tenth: 4.4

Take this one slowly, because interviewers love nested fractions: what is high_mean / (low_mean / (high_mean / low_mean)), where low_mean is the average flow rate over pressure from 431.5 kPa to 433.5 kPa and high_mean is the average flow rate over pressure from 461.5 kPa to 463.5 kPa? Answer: 1.13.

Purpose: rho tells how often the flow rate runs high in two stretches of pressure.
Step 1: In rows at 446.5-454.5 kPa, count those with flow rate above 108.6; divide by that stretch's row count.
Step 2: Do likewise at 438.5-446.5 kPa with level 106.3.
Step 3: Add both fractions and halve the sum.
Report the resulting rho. 1.00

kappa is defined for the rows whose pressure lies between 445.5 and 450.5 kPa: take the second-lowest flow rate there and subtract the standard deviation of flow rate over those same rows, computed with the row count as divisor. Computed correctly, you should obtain 117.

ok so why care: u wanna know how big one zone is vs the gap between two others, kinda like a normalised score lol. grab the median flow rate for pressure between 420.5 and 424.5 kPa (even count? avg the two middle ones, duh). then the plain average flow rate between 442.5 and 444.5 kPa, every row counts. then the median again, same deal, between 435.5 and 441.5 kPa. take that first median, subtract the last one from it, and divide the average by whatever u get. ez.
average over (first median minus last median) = -21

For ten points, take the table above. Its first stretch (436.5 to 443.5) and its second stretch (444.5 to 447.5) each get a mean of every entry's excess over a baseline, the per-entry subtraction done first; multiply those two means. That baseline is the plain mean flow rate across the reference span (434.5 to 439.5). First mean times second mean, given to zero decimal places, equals 116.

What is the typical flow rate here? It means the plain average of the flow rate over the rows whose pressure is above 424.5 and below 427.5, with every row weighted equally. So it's 101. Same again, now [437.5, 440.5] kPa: 106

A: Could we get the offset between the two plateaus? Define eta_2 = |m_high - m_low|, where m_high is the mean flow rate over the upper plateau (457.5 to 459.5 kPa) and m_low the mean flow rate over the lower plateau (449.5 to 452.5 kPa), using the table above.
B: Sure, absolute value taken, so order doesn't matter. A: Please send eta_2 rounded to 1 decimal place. 12.7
